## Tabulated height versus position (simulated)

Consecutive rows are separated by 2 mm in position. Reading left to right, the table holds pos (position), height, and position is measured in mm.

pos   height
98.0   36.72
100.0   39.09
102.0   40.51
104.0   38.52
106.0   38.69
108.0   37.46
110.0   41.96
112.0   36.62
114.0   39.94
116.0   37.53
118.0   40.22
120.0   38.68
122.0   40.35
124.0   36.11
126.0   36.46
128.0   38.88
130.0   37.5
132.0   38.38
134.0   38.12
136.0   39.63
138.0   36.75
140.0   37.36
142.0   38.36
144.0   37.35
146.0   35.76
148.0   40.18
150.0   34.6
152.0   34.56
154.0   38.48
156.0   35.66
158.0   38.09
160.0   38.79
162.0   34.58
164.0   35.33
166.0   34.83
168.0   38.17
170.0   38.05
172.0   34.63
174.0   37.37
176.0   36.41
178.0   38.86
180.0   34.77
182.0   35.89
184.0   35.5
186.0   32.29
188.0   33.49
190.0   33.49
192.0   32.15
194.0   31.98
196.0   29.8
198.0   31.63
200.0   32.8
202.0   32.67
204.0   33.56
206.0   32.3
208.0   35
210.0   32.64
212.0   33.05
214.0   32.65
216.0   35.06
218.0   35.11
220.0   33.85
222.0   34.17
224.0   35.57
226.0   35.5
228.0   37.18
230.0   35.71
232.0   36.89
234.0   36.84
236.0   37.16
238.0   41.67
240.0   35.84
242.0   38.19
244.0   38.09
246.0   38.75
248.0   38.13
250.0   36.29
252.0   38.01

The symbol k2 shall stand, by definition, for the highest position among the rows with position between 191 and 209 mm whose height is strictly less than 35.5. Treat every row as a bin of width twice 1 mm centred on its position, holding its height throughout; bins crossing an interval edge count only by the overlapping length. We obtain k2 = 208.0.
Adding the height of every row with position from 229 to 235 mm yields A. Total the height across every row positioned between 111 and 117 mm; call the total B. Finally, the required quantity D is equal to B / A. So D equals 1.04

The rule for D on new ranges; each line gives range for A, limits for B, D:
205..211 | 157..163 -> 1.12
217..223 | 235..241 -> 1.11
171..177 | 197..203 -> 0.90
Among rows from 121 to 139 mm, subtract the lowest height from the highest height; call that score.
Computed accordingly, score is 4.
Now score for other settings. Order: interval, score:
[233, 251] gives 6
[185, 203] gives 4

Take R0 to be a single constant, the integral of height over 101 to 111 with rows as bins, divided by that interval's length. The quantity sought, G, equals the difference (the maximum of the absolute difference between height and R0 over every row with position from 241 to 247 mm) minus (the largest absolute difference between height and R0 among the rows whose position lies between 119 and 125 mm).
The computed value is -2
